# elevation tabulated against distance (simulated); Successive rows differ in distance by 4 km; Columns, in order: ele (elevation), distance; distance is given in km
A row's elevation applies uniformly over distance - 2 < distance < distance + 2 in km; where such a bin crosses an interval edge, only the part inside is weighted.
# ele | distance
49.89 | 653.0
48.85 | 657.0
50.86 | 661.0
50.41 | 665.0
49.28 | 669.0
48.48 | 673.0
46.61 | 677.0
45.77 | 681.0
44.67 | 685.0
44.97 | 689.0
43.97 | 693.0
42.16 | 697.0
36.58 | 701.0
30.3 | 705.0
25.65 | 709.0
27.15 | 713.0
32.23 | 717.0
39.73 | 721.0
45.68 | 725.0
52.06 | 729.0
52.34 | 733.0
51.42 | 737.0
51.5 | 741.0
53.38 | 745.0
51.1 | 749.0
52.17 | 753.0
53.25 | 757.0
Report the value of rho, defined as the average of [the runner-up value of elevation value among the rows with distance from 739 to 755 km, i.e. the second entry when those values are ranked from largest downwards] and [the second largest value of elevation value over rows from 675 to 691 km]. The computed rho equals 49.0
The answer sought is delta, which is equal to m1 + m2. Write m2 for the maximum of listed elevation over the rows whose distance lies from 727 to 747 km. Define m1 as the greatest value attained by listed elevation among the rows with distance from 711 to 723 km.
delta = 93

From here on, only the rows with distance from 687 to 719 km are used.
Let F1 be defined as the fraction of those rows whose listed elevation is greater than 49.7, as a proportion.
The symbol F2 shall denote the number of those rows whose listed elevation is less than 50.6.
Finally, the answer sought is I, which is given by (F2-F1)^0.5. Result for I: 2.83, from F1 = 0.0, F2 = 8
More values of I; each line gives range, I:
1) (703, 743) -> 2.37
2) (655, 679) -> 2.16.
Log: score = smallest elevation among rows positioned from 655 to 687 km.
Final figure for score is 44.67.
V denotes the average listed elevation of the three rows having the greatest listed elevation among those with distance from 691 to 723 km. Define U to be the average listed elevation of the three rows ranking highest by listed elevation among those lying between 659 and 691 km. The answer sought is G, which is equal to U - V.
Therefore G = 8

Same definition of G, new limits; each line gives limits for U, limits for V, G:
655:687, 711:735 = 0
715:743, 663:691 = 3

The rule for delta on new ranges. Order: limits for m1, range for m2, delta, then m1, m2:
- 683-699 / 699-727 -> 91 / 44.97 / 45.68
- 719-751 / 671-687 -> 102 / 53.38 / 48.48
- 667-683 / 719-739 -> 102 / 49.28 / 52.34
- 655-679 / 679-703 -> 97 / 50.86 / 45.77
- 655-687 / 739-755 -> 104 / 50.86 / 53.38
